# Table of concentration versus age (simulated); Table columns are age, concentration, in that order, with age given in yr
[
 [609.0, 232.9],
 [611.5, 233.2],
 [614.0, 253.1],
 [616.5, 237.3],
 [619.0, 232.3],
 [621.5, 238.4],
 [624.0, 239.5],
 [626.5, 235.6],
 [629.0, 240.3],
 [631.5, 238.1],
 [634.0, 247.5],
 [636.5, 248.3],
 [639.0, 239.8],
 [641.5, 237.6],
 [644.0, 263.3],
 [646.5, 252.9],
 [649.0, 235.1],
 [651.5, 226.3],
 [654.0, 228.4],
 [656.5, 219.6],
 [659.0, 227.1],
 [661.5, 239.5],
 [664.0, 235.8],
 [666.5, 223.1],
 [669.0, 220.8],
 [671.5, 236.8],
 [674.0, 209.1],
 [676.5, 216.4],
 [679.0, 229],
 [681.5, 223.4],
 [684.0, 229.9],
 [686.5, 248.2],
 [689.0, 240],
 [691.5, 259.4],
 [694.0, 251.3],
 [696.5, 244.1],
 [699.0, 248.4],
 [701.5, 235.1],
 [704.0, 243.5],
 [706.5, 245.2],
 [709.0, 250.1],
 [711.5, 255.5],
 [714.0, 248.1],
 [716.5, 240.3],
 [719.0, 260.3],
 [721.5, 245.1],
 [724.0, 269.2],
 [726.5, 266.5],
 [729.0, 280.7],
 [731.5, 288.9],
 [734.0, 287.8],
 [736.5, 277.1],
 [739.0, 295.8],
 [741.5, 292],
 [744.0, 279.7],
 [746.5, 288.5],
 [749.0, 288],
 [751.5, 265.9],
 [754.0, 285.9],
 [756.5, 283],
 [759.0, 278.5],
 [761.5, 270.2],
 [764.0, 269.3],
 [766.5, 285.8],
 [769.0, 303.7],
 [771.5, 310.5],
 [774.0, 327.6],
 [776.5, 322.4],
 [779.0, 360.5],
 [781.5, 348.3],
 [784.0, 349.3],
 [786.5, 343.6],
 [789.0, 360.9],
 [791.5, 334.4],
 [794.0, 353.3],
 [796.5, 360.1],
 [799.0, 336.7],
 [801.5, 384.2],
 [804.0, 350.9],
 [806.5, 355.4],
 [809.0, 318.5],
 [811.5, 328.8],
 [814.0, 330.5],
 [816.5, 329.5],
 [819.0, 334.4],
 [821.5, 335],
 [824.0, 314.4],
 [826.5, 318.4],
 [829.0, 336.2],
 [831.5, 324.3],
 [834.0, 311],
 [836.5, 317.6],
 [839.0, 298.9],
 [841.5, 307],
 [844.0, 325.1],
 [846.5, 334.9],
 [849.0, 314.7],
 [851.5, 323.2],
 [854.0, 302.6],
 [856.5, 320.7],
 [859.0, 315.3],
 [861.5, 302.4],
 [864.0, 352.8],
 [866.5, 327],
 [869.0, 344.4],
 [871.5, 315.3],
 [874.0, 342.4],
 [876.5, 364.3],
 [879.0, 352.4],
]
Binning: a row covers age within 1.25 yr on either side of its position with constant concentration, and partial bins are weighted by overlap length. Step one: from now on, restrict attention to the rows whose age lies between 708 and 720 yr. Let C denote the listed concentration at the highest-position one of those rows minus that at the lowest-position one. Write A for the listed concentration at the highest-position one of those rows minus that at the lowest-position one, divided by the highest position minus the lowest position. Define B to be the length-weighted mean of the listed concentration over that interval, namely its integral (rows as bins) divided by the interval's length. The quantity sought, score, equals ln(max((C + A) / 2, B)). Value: 5.52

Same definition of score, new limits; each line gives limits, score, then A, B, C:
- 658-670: 5.44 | -0.6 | 229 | -6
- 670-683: 5.41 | -1.3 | 223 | -13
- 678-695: 5.48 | 1.5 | 240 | 22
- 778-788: 5.86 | -2.3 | 350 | -17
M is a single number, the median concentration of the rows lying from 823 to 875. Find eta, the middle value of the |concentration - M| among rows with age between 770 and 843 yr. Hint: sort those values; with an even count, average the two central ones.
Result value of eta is 16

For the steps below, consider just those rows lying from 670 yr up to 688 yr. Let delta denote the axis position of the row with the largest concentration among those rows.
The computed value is 686.5 yr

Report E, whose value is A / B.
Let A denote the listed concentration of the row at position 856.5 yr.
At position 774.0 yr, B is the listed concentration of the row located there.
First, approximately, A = 320.7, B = 327.6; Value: 0.98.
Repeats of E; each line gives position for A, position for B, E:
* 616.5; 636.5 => 0.96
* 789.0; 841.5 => 1.18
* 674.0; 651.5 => 0.92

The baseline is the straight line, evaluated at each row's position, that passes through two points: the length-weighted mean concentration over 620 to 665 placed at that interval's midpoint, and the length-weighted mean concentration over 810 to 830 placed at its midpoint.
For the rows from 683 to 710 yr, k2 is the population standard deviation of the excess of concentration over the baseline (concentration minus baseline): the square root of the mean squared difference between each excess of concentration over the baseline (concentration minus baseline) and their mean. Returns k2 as 8.0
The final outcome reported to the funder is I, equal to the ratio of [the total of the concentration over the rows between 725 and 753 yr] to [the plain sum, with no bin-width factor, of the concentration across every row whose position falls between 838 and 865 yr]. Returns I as 0.89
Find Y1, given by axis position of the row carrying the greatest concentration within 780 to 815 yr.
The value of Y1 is 801.5 yr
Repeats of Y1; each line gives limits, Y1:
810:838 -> 829.0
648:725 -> 724.0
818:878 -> 876.5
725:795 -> 789.0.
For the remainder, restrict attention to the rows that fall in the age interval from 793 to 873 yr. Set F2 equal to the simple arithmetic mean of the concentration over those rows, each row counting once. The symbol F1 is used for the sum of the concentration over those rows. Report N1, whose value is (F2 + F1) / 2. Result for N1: 5426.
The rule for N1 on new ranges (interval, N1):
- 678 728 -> 2590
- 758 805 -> 3290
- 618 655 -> 1922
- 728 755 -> 1707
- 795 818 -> 1719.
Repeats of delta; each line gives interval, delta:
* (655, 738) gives 731.5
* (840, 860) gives 846.5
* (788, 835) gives 801.5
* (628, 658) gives 644.0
